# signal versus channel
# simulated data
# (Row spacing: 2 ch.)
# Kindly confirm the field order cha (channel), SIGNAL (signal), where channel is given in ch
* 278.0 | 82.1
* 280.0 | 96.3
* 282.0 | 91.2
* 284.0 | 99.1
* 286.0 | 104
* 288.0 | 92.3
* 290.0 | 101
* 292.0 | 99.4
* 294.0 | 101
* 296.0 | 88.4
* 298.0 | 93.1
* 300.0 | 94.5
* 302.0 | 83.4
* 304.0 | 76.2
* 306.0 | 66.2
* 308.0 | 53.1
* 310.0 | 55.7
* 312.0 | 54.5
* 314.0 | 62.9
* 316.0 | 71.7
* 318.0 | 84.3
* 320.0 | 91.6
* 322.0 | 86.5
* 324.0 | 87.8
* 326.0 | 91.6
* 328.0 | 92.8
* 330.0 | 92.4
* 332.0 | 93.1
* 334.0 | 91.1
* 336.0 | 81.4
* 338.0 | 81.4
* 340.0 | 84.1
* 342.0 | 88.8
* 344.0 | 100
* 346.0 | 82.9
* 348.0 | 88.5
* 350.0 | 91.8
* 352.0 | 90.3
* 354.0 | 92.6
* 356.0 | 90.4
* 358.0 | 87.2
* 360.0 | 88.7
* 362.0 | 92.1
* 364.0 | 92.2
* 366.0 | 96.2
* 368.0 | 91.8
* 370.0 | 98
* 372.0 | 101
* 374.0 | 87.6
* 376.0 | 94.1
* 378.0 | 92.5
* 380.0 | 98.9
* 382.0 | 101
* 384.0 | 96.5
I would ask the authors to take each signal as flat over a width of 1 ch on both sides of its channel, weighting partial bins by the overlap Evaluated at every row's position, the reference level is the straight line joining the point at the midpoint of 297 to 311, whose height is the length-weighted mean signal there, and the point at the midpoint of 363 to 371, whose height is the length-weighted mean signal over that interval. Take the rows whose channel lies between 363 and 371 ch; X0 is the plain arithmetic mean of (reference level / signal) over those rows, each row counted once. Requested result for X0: 1.00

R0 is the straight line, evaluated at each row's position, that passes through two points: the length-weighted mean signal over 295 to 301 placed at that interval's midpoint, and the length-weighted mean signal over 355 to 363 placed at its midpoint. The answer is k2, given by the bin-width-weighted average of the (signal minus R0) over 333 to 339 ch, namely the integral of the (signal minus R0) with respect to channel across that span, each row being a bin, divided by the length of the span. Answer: -5.9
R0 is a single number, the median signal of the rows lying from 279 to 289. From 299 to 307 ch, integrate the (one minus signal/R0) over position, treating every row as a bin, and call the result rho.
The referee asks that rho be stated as 1.3 ch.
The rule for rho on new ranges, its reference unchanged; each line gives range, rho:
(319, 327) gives 0.6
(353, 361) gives 0.5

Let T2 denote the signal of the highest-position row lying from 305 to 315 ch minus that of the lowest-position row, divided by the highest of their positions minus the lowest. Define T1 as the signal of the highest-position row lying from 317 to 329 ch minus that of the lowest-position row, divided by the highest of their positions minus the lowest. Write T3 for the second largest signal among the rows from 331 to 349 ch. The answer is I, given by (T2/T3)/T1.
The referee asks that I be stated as -0.01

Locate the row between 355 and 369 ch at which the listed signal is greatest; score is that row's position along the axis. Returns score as 366.0 ch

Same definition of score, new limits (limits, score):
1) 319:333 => 332.0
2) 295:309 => 300.0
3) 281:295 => 286.0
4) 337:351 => 344.0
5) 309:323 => 320.0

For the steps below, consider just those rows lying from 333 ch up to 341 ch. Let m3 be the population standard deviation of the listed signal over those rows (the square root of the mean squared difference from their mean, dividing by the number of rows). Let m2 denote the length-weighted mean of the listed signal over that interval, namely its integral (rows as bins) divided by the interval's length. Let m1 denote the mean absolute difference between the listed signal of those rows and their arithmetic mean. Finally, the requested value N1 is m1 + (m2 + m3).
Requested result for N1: 92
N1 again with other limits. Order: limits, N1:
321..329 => 95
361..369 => 96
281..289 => 107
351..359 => 94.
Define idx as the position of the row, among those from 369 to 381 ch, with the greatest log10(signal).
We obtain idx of 372.0 ch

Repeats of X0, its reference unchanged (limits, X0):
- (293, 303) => 0.79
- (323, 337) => 0.92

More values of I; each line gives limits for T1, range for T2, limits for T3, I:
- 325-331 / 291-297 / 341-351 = -0.15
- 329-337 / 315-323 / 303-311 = -0.02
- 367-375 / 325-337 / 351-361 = 0.02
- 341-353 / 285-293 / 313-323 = -0.06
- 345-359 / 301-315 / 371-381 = -0.05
